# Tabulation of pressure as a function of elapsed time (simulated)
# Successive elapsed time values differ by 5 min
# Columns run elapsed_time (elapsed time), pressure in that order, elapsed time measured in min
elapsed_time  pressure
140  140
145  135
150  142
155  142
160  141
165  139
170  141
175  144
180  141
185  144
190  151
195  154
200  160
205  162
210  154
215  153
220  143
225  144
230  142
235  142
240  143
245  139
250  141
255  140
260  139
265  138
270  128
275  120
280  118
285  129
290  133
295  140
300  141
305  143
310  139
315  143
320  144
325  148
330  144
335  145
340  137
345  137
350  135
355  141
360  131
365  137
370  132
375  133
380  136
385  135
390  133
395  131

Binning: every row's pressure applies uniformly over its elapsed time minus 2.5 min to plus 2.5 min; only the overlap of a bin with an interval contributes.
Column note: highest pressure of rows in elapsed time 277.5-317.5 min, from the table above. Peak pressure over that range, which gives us 143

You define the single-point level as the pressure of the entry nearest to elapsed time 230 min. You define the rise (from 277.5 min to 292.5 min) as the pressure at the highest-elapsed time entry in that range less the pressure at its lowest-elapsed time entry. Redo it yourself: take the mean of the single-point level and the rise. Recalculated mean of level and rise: 78.5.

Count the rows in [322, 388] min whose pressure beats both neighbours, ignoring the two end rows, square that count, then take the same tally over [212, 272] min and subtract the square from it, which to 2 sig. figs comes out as -13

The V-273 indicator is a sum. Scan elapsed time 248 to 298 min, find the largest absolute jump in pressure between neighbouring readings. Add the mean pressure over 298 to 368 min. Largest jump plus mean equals 151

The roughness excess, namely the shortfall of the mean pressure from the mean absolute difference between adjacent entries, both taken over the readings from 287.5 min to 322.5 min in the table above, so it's -137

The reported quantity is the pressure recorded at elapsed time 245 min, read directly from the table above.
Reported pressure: 139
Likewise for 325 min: 148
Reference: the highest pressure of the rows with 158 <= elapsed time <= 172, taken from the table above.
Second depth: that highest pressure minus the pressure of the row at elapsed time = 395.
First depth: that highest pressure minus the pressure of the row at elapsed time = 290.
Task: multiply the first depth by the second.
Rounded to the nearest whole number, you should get 80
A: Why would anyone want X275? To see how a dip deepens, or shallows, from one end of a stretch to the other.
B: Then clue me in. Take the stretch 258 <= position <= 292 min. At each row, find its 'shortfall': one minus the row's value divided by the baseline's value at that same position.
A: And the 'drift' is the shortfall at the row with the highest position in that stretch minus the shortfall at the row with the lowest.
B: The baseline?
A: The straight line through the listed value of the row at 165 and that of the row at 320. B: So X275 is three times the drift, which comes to 0.15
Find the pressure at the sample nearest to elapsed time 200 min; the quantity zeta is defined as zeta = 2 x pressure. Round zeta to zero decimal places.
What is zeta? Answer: 320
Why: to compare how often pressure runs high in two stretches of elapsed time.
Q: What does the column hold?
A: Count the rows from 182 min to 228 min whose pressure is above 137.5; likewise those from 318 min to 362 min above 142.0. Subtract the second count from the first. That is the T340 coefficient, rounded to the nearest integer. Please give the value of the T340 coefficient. 5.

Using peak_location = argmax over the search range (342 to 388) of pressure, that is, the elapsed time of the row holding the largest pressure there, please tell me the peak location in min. 355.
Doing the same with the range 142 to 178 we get 175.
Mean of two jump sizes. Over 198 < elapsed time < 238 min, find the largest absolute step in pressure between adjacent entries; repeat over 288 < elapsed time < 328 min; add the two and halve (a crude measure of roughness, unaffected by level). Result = 8.5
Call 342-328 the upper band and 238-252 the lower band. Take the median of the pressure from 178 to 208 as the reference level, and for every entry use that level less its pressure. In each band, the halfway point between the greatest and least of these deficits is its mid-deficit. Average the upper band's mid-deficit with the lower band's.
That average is 11.5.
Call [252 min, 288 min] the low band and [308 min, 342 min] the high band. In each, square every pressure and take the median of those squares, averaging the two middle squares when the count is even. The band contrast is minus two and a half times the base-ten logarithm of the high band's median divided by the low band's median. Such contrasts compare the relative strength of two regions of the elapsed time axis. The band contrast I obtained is -0.24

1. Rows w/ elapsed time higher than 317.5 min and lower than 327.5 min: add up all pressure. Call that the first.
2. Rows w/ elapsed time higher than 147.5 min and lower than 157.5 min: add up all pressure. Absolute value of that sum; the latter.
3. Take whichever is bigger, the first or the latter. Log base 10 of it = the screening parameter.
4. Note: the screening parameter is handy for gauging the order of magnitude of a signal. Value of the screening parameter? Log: 2.47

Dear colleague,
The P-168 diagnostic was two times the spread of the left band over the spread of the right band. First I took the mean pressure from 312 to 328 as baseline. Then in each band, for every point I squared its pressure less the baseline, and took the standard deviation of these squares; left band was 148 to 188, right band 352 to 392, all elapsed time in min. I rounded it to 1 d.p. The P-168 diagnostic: 0.4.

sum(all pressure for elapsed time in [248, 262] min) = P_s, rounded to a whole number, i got 420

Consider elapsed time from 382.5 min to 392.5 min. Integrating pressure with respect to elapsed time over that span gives 1340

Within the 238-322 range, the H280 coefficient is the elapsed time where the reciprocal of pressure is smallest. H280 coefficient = 320 min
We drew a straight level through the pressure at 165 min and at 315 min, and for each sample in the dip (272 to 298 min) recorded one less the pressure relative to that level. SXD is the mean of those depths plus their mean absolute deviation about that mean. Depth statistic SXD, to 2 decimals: 0.15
